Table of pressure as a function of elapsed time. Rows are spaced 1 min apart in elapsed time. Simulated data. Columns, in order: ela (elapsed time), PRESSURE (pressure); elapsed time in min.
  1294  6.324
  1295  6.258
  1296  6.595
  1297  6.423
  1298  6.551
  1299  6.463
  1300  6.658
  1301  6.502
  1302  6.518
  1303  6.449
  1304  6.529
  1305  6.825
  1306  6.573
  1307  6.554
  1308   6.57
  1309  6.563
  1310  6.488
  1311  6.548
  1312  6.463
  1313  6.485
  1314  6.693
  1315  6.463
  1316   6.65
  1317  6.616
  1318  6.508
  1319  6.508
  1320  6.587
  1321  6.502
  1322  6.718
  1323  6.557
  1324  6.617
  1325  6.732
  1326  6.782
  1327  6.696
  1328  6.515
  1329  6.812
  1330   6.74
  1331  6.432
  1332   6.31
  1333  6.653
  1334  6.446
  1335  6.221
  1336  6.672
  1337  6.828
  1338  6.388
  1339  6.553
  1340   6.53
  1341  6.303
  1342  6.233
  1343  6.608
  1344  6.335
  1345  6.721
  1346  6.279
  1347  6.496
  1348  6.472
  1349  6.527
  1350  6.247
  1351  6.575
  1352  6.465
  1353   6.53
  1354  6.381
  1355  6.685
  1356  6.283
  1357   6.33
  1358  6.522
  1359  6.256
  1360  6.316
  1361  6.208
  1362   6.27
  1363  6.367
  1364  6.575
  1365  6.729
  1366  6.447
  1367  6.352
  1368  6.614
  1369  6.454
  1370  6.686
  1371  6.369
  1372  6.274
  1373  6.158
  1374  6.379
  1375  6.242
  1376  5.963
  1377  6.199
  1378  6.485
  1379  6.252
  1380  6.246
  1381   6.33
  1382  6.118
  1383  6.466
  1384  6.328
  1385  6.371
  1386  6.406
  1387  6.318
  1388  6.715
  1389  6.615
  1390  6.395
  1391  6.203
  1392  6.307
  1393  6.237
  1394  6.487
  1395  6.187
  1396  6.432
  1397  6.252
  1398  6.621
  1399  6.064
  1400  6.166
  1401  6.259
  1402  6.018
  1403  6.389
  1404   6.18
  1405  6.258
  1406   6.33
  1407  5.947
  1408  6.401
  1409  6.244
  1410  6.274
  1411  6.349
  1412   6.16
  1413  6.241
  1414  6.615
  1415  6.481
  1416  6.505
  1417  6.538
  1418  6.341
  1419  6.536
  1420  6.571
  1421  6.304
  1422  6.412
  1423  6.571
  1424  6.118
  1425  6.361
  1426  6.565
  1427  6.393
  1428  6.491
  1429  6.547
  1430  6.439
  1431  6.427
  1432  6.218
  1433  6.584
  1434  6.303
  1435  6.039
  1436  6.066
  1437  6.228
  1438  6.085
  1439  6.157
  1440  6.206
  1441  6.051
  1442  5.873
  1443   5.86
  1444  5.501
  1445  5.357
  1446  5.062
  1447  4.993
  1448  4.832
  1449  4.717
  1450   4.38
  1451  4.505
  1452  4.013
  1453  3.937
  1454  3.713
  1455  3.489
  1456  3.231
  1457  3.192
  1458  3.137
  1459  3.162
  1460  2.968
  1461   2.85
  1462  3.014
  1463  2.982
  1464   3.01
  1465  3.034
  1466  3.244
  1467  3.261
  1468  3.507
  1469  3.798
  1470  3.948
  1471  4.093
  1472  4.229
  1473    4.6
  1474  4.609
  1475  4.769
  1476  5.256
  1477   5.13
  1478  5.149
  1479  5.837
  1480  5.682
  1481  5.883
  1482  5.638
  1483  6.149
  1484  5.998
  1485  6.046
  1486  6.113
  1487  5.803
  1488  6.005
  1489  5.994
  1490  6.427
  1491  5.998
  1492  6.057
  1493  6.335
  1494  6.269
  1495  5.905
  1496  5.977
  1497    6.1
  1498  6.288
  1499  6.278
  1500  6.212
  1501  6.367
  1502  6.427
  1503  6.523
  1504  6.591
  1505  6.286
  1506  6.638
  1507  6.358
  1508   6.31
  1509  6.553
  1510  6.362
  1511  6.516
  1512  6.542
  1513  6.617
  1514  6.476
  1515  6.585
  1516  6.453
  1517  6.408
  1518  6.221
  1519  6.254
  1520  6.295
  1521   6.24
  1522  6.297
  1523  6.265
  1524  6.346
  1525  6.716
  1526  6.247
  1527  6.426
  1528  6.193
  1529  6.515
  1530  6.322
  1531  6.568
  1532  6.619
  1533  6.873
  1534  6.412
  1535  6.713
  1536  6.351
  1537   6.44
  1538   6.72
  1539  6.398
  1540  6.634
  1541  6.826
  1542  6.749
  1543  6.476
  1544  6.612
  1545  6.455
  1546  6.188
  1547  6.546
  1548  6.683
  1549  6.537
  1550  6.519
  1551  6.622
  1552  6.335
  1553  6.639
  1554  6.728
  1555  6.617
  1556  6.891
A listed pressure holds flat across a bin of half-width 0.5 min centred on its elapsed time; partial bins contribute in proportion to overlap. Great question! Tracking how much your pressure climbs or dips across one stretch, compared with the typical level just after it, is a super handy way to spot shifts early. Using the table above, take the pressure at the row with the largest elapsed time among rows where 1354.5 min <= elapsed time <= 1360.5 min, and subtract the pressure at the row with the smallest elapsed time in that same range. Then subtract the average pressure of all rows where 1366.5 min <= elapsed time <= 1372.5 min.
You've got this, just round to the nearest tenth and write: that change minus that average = -6.8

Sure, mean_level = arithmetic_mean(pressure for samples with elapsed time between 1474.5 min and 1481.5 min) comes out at 5.39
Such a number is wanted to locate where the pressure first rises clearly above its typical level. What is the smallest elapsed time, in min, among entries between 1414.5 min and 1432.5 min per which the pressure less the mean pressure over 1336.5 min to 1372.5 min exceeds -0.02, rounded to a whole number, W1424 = 1415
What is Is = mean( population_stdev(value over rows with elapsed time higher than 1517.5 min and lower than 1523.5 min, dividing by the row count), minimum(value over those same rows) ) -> 3.12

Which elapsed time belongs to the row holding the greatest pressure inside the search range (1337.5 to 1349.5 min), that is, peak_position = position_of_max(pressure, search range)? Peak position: 1345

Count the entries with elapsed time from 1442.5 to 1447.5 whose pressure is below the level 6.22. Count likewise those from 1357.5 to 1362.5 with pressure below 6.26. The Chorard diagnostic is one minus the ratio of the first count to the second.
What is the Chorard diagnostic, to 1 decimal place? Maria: -1.5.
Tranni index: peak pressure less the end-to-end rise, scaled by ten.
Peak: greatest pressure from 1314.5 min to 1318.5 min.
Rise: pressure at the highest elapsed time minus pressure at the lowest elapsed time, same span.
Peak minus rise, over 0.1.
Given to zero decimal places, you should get 66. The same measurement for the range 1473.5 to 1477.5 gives 47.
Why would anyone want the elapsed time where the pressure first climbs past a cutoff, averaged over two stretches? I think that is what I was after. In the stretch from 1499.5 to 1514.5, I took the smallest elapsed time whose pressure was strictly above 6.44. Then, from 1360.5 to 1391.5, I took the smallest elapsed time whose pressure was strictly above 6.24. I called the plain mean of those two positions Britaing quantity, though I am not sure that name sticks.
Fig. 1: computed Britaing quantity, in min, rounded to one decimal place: 1432.5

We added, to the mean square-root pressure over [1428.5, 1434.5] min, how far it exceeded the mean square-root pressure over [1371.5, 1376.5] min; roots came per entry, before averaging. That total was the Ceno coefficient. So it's 2.58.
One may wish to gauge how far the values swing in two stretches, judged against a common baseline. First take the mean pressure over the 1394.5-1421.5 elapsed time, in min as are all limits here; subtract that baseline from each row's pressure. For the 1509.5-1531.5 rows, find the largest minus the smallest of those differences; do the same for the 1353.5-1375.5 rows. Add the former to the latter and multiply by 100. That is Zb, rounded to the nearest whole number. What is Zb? 109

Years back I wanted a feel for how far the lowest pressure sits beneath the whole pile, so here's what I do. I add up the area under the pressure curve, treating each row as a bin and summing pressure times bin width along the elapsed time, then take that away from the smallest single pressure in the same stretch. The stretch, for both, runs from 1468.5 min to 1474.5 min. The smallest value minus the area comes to -21.5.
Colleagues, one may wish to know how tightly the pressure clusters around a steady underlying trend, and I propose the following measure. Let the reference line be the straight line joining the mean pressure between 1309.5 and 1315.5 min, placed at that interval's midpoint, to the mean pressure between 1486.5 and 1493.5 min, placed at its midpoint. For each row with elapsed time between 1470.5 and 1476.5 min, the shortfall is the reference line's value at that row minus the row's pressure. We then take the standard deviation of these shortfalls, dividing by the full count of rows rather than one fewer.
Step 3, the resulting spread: 0.38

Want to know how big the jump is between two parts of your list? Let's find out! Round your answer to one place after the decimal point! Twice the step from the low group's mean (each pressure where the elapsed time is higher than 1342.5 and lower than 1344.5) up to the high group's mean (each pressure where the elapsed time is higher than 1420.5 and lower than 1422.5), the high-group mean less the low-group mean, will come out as -0.2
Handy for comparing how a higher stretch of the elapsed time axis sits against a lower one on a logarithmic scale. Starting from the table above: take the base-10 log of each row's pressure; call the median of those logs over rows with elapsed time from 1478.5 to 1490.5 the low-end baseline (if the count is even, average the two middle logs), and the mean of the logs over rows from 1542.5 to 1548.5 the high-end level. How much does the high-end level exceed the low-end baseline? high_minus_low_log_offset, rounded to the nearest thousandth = 0.034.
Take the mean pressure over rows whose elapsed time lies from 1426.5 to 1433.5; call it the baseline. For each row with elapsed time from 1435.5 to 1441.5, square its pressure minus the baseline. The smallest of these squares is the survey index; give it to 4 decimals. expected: 0.0461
